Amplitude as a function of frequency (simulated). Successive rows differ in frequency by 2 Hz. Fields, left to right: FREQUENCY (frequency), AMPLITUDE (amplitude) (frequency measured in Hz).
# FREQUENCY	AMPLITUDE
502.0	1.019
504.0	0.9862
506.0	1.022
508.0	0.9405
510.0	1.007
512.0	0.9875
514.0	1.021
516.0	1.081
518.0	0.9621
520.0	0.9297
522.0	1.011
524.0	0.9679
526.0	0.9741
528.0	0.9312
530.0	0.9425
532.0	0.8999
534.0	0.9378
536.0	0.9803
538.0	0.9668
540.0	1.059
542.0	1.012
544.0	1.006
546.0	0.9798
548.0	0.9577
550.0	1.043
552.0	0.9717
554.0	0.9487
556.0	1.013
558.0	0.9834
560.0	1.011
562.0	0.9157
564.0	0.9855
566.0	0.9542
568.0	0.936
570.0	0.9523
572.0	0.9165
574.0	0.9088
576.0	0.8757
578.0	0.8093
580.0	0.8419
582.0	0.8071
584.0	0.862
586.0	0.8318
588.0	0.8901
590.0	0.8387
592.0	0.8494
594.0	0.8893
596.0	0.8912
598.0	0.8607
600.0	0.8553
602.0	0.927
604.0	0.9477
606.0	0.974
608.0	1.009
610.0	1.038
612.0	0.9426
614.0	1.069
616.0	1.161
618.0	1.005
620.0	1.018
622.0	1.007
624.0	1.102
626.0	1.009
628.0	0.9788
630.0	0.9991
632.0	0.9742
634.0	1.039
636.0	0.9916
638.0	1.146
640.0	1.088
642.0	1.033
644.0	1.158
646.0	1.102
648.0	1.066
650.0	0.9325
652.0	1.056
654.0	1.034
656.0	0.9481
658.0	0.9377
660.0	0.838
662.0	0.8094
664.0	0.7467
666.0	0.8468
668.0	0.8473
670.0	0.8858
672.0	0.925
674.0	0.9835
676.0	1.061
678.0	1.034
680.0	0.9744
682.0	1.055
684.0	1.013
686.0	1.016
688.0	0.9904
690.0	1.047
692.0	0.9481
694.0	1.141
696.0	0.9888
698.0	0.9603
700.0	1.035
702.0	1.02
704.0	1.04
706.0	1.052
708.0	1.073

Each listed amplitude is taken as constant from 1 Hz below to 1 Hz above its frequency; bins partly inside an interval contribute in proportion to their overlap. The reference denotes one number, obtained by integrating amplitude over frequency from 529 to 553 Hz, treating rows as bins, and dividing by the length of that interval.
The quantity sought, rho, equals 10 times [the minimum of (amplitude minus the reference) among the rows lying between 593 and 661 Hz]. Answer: -1.4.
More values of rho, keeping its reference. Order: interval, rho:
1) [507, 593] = -1.7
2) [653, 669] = -2.3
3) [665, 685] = -1.3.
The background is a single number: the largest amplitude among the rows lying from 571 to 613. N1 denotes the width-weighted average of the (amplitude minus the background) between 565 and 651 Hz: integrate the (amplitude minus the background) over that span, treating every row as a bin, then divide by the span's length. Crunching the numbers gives -0.07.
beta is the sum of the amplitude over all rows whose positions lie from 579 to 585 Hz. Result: 2.5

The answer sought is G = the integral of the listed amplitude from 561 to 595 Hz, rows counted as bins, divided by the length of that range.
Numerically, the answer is 0.89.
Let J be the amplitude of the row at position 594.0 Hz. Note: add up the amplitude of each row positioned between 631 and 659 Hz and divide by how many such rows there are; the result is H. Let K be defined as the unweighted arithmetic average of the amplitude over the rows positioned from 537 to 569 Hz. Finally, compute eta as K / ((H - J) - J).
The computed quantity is -1.33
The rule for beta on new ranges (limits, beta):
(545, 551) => 3.0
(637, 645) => 4.4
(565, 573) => 3.8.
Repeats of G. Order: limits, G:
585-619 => 0.94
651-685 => 0.94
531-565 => 0.98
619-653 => 1.04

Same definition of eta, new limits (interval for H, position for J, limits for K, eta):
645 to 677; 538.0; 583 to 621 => -0.94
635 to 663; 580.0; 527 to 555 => -1.45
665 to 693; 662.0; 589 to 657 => -1.55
